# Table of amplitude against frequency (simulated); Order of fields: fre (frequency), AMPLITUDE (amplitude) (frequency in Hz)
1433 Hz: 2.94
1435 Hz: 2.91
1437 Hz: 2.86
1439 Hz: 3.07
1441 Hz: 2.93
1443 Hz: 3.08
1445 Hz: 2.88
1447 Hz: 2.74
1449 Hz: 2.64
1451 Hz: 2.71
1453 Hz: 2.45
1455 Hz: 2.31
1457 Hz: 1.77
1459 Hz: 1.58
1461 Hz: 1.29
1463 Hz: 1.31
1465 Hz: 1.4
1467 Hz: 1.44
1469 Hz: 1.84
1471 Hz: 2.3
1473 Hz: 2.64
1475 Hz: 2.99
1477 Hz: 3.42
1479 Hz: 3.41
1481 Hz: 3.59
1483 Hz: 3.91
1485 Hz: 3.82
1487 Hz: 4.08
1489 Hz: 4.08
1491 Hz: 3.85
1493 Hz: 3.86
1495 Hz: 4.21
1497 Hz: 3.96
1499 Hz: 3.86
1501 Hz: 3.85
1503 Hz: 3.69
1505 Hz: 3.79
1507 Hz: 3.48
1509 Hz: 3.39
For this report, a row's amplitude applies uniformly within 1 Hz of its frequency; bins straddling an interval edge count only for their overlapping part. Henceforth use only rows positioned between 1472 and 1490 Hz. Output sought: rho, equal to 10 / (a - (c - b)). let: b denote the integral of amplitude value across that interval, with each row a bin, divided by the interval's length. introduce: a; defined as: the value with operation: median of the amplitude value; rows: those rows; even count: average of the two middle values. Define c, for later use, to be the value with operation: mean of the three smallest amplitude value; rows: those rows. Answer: 2.4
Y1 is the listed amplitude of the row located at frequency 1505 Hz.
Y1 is 3.79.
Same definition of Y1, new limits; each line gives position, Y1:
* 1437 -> 2.86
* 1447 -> 2.74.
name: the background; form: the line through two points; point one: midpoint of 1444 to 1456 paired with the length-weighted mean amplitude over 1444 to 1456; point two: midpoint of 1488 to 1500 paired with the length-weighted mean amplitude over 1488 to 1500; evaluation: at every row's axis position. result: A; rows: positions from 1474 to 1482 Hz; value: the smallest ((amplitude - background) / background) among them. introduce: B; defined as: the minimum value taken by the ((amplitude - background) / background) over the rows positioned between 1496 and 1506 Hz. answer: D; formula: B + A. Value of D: -0.25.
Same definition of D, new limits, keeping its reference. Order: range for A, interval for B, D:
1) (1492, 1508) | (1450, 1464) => -0.77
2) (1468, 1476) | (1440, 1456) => -0.59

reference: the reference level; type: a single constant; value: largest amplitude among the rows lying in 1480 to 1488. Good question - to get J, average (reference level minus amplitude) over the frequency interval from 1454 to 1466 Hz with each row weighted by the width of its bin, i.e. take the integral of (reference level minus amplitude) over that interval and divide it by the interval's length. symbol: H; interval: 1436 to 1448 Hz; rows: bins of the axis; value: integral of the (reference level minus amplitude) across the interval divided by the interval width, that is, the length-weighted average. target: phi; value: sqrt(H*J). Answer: 1.69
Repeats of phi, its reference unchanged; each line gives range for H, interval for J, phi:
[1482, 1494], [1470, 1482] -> 0.39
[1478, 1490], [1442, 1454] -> 0.59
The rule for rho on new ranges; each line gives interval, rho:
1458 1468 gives 6.8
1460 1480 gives 3.4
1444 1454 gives 3.6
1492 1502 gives 2.5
